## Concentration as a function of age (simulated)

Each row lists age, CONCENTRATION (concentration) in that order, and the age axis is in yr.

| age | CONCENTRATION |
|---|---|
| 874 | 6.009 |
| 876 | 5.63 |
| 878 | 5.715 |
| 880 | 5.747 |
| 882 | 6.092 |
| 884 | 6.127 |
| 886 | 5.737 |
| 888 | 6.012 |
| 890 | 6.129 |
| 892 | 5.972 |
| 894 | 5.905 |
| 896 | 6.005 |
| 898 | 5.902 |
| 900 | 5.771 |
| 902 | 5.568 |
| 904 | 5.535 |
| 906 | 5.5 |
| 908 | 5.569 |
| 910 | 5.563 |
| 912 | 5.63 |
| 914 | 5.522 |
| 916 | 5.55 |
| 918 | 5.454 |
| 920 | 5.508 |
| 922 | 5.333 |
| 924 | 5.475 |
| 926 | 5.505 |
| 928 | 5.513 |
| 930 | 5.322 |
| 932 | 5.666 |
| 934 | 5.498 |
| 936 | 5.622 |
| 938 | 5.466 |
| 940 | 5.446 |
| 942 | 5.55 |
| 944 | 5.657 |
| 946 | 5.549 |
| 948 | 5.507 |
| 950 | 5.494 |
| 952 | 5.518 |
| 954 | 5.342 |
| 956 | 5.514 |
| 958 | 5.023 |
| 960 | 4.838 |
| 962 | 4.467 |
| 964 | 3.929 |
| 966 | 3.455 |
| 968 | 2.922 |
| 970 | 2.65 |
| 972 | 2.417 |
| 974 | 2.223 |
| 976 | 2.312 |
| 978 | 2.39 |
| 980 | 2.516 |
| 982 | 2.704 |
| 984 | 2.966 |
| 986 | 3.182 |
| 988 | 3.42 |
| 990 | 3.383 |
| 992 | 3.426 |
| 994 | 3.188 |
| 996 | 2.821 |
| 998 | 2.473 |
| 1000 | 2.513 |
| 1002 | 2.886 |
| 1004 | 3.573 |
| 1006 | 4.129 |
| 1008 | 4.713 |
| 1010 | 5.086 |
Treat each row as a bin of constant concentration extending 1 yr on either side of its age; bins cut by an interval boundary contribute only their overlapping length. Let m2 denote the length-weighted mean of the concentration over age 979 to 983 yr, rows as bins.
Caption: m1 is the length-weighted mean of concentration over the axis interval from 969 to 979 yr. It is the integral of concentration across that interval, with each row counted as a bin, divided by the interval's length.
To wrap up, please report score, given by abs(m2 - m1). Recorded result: 0.2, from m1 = 2.4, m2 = 2.6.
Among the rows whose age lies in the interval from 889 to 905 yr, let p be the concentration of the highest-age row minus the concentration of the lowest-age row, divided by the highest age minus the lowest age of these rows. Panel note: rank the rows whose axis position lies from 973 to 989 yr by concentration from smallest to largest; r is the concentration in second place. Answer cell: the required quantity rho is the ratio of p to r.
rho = -0.018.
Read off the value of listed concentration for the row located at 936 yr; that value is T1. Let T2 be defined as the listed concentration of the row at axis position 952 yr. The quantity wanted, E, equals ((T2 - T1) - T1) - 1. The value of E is -6.7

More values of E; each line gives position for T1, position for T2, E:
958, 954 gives -5.7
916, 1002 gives -9.2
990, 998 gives -5.3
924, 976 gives -9.6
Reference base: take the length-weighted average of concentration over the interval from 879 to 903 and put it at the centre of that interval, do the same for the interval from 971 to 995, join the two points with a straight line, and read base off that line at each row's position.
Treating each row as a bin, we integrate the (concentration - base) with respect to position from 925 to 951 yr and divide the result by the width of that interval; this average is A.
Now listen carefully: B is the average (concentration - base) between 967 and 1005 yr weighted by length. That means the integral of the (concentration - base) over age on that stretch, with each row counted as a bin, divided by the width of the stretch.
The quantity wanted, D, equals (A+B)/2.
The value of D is 0.64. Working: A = 1.18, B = 0.1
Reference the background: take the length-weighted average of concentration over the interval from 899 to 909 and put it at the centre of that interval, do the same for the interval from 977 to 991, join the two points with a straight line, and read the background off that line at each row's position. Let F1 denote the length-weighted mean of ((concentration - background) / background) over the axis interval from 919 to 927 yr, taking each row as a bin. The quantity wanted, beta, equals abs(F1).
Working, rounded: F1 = 0.10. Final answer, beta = 0.10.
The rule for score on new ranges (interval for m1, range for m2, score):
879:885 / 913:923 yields 0.5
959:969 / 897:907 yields 1.7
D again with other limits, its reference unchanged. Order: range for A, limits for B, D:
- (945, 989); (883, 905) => 0.26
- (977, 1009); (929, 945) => 0.89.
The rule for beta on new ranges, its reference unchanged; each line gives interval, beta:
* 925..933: 0.16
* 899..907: 0.01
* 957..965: 0.23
